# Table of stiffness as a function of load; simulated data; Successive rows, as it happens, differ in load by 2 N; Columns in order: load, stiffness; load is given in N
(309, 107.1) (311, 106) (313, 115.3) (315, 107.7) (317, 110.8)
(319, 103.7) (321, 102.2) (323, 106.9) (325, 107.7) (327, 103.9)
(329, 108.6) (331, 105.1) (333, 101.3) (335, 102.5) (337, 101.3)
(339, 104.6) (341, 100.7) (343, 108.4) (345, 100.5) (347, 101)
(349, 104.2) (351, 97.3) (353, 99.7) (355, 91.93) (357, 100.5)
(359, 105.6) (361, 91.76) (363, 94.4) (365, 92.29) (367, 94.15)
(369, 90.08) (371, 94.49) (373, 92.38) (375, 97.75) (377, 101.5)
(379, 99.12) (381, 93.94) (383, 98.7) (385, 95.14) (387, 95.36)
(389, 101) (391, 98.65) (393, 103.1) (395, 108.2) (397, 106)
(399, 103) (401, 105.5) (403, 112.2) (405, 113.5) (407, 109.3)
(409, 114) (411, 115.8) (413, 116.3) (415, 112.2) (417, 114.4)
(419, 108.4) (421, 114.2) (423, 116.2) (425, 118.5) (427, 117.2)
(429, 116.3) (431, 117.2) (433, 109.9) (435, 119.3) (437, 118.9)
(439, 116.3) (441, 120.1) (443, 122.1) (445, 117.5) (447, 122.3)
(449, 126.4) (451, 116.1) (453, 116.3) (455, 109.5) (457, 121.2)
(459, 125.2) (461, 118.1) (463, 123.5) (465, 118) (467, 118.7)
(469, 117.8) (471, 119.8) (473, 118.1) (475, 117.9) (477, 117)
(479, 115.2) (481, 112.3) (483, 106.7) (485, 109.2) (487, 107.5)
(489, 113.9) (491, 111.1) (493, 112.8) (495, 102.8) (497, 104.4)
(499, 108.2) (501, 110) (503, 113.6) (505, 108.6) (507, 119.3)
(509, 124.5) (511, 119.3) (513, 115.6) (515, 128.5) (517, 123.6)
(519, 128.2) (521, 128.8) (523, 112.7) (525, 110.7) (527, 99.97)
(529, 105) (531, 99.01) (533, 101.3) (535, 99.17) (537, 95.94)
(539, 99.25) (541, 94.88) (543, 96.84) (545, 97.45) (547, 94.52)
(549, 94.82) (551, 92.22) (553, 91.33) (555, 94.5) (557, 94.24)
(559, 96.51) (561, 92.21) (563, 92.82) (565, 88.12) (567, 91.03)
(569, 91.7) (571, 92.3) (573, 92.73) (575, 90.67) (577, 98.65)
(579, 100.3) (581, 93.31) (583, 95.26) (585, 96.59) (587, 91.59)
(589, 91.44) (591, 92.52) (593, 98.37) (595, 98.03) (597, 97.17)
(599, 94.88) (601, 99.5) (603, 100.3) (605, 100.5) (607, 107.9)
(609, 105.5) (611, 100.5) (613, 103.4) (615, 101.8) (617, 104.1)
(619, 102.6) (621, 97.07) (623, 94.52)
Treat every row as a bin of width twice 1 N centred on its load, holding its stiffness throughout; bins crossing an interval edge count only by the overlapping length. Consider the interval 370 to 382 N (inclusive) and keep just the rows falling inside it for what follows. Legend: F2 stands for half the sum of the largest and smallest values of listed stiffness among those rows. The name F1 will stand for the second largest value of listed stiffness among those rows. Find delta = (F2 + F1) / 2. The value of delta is 98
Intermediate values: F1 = 99.12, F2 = 97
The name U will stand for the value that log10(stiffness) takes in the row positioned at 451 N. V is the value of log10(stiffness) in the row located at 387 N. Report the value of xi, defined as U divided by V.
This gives 1.04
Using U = 2.06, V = 1.98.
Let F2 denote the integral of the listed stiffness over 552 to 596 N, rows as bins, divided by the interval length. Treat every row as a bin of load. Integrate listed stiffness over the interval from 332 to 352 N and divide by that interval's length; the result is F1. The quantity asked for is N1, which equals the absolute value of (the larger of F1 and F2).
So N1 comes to 102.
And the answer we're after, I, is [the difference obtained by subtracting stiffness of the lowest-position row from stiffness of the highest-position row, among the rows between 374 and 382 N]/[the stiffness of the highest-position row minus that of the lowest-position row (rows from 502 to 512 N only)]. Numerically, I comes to -0.7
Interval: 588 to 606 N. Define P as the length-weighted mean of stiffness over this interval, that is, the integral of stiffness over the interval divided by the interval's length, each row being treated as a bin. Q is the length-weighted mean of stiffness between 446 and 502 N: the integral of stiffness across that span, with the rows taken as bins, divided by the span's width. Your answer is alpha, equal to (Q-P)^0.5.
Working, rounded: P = 97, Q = 115.0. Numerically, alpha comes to 4.25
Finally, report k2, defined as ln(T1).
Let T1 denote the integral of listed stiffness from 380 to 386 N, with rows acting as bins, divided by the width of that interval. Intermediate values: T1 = 96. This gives 4.56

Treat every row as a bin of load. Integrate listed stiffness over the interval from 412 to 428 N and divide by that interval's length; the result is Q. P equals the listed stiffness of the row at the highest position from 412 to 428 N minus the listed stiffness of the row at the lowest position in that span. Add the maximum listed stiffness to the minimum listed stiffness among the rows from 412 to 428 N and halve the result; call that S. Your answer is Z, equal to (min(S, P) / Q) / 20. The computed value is 0.0004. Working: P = 1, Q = 115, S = 113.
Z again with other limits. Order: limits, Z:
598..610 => 0.0052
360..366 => 0.0003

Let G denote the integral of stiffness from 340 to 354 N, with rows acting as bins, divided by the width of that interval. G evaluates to 102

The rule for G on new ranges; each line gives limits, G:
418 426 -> 114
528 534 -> 102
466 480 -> 118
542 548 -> 96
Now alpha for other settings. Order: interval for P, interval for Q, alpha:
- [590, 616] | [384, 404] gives 1.67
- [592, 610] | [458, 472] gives 4.46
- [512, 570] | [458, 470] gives 4.30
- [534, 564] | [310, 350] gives 3.16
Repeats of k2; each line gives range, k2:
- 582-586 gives 4.56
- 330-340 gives 4.63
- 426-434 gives 4.75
